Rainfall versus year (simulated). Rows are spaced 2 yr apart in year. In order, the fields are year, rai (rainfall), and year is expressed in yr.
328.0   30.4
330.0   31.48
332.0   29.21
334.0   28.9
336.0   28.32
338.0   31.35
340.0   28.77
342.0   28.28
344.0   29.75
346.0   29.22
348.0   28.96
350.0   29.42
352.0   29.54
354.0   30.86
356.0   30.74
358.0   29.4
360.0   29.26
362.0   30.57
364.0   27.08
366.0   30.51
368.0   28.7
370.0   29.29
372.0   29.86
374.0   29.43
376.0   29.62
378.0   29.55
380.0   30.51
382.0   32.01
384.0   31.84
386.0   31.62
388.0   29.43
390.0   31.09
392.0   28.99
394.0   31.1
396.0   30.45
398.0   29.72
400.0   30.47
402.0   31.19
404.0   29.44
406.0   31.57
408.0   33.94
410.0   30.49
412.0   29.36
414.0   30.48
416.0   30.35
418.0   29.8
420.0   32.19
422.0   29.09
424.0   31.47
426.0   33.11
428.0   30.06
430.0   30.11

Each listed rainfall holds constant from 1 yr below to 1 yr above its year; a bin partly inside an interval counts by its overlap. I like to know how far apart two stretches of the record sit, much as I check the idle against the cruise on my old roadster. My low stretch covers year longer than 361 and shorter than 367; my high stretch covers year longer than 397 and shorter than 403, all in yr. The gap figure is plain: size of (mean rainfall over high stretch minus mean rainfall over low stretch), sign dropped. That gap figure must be 1.1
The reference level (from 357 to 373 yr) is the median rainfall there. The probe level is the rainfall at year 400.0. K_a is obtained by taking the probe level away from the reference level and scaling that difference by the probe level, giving -0.04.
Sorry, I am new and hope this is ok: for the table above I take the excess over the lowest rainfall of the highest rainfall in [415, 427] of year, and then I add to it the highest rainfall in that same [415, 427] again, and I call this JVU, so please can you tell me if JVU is 37.1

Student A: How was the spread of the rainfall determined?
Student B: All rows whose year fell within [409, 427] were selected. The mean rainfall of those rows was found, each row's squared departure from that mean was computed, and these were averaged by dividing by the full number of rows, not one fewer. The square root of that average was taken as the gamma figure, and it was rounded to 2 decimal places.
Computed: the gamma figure 1.25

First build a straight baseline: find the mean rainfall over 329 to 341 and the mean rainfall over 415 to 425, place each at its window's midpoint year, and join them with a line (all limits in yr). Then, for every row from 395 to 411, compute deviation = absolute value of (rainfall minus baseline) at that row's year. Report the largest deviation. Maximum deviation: 3.5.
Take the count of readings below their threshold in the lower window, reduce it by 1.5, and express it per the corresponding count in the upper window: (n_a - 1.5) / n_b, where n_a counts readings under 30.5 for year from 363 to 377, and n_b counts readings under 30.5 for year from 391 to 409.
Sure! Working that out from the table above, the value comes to 0.9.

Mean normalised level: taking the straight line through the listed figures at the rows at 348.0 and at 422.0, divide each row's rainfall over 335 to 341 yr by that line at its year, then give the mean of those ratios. 1.02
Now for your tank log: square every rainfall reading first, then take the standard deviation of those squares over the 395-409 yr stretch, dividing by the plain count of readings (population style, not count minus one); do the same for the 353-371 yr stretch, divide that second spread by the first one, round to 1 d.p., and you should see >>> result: 0.8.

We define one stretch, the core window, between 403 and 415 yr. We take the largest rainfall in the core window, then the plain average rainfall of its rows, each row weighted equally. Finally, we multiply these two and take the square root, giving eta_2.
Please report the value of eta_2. 32.4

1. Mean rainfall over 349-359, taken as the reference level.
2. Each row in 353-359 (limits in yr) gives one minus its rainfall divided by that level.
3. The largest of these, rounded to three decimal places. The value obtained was 0.020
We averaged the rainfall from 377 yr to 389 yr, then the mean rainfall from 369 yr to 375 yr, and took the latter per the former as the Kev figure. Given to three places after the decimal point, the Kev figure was 0.958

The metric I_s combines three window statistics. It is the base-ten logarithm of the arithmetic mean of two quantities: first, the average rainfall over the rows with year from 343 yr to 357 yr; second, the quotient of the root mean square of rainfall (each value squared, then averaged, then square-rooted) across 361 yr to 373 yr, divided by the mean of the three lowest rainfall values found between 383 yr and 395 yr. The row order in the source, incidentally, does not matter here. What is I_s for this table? 1.187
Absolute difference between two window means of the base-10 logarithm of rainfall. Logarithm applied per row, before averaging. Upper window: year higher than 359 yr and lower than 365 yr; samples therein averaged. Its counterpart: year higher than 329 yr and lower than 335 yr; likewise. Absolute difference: 0.013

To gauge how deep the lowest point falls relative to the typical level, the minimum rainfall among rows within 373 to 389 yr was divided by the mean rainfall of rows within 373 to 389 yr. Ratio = 0.965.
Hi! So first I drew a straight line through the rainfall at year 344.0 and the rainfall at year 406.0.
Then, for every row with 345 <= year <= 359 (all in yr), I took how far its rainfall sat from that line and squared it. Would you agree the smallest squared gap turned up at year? 352.0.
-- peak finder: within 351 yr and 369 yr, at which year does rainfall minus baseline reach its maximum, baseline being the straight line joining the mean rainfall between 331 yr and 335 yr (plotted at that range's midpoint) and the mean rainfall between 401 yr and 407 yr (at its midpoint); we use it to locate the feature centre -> 354.0 yr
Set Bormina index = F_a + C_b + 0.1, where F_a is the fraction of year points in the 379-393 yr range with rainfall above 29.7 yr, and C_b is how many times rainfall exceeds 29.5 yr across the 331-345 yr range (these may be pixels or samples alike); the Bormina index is 2.8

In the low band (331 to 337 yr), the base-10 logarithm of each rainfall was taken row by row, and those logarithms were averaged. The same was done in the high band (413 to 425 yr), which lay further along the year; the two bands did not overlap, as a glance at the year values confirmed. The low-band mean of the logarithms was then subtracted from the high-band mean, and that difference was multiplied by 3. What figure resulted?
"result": 0.076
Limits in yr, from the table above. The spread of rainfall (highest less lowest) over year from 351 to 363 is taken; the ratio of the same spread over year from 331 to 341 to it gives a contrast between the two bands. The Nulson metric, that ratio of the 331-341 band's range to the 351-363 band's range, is 1.89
